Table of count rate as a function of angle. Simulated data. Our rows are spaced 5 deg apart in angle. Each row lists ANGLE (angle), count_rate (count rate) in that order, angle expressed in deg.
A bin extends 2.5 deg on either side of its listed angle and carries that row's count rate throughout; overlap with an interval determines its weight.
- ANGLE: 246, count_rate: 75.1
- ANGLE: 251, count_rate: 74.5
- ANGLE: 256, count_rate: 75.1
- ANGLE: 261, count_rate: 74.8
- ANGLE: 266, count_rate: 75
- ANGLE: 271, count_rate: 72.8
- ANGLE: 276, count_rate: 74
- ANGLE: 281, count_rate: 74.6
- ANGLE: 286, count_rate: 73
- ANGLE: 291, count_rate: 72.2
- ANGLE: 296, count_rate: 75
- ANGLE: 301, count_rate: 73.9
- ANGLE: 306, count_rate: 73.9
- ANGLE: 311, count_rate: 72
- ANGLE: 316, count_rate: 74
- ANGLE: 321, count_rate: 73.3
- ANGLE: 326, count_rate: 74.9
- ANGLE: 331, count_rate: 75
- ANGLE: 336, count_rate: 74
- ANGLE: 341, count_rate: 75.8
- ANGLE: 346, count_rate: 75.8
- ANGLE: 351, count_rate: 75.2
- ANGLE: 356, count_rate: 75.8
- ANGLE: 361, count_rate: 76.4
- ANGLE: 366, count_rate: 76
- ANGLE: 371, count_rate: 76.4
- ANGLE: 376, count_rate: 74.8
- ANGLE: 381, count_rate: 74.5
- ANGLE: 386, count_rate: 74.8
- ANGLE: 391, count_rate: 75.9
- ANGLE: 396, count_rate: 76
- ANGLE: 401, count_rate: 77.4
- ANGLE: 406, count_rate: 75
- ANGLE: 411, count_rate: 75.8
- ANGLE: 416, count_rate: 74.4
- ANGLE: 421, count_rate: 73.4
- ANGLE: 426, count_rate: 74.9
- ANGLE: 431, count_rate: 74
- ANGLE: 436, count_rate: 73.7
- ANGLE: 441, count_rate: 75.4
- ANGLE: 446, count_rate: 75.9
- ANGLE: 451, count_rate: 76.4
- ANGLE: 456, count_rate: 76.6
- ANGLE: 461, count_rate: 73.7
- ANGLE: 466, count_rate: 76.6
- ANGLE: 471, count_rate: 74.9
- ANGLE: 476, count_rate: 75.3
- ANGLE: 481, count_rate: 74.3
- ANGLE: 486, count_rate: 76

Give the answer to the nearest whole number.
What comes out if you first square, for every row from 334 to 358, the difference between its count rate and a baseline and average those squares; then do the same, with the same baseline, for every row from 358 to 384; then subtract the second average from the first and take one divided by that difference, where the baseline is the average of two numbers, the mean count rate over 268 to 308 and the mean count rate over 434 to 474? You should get -1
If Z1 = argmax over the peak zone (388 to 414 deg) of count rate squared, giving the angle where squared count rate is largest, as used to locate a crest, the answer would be 401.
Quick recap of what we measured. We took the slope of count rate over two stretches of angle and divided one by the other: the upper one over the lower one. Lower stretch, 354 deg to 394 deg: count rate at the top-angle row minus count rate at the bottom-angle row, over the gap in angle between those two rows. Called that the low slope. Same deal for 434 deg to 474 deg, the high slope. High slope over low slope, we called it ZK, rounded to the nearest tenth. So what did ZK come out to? 12.0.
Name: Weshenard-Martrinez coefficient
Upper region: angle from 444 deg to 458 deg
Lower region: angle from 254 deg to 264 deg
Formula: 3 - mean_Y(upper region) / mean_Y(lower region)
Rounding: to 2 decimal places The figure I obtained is 1.98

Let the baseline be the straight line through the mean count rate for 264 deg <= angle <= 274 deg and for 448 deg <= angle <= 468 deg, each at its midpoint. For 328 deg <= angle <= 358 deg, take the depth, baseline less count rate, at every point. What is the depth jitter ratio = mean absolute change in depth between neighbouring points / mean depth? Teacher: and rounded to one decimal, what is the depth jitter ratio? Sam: -1.3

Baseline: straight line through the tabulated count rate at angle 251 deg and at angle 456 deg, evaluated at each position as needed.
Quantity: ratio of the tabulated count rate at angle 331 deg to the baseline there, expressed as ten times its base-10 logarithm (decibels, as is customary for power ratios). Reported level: -0.02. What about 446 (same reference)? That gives -0.03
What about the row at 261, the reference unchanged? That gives 0.01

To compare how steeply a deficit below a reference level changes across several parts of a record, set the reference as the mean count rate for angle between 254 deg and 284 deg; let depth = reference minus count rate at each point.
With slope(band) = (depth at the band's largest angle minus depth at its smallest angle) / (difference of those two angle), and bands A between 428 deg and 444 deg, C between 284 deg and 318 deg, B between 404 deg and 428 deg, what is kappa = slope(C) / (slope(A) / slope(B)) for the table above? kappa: 0.00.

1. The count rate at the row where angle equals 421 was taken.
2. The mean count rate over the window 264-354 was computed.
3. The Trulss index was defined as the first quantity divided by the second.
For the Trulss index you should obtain 0.99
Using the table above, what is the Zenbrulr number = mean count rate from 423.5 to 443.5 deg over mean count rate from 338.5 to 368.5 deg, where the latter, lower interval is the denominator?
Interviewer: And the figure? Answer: 0.98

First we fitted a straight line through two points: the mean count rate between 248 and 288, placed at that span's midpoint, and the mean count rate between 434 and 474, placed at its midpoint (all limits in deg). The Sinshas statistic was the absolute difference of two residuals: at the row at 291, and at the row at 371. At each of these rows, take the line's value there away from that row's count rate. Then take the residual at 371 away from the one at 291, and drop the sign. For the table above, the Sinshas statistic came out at 3.7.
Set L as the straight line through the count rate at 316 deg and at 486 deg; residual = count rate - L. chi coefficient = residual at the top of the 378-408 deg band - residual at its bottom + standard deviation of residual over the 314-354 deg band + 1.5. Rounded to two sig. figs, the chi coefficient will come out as 2.5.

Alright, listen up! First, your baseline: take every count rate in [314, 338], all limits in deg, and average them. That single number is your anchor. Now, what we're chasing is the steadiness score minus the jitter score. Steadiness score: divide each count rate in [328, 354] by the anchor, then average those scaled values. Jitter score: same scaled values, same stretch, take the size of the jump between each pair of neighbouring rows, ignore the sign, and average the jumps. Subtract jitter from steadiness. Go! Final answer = 1.001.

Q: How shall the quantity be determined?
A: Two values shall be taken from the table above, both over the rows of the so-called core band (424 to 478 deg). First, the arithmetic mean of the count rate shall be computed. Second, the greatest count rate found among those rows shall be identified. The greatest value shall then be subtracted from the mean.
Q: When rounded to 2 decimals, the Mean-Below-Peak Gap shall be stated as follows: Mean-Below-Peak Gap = -1.38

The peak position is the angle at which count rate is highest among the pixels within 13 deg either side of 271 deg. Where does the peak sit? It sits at 266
